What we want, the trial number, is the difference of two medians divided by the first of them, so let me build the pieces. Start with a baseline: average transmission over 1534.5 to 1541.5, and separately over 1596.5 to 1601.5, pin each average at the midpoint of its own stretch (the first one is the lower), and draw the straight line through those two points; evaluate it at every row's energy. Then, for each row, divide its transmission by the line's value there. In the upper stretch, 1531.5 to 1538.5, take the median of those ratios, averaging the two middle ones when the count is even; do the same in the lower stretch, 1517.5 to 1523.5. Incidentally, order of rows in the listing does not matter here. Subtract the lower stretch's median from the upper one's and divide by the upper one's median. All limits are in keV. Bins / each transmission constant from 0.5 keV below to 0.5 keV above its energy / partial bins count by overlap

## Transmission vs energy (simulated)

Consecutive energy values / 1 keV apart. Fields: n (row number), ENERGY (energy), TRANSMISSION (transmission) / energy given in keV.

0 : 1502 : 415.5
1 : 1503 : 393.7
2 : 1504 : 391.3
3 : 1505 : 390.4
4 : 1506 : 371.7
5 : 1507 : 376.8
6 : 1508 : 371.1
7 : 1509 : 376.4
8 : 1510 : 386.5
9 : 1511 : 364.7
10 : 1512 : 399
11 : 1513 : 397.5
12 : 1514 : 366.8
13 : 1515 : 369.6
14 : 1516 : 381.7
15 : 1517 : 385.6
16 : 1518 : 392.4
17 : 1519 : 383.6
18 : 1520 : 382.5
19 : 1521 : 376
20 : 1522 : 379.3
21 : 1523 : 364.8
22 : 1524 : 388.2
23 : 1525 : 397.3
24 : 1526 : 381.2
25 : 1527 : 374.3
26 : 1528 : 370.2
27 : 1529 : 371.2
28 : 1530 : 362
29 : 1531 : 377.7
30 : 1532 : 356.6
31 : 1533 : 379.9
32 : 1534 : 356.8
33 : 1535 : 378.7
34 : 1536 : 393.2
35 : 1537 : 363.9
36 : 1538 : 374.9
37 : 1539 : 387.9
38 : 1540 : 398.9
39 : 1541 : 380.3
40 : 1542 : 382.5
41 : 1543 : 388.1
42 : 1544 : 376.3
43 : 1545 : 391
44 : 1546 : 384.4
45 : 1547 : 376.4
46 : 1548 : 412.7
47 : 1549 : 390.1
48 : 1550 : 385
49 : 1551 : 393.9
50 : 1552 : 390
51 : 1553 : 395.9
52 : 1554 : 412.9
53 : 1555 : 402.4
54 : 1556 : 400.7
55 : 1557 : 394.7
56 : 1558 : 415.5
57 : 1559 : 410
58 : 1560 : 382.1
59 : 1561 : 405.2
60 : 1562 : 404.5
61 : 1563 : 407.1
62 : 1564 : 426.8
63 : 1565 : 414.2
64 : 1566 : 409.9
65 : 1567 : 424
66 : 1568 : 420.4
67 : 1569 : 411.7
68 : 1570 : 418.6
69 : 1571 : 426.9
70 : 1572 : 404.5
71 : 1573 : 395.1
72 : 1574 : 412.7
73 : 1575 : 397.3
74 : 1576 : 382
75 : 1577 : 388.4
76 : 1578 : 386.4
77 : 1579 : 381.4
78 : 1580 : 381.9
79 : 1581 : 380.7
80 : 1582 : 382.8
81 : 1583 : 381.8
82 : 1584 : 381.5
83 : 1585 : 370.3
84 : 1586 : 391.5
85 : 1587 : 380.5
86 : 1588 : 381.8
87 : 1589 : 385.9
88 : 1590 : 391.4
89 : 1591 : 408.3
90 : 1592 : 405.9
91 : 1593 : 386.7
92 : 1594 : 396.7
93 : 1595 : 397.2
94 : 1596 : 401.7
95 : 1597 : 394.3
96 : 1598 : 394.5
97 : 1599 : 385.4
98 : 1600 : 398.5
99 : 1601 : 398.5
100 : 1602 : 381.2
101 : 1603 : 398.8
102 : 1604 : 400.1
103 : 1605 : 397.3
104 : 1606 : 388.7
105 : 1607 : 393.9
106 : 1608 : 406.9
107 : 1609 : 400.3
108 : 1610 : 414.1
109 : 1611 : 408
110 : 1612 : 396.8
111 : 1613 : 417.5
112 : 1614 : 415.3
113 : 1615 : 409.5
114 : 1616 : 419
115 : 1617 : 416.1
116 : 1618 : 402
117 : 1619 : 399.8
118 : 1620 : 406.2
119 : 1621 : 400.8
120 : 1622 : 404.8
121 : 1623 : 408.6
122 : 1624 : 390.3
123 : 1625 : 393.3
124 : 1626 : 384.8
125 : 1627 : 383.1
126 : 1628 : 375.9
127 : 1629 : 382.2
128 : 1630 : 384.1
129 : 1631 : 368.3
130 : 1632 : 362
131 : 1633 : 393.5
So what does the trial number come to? -0.025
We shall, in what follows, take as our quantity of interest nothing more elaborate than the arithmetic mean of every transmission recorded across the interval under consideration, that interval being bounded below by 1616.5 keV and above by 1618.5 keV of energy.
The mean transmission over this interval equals 409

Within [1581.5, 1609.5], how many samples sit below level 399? 22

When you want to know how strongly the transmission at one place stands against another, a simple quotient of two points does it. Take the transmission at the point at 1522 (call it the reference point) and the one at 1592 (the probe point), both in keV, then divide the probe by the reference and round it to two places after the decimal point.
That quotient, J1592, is 1.07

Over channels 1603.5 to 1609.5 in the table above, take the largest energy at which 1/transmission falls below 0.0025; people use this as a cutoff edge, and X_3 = 1609 keV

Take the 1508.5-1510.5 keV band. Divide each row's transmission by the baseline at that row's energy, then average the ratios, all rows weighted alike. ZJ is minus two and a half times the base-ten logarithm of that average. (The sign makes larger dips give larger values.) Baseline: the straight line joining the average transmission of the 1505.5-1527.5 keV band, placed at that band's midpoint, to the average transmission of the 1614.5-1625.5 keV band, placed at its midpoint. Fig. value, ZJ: -0.01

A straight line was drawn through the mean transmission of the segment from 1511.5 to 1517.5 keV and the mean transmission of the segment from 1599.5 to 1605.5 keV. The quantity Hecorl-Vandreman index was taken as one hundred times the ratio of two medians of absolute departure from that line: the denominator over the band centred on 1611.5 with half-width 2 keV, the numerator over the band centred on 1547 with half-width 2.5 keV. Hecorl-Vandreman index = 24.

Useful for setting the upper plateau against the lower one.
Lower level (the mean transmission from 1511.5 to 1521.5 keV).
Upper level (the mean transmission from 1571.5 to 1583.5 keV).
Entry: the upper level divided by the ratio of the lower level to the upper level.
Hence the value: 396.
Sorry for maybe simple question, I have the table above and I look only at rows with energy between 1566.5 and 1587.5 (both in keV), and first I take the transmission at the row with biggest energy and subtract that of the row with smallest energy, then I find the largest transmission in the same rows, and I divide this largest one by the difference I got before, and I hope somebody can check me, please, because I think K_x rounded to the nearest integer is -10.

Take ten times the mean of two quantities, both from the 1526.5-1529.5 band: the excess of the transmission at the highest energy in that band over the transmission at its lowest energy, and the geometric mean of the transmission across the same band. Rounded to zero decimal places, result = 1844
